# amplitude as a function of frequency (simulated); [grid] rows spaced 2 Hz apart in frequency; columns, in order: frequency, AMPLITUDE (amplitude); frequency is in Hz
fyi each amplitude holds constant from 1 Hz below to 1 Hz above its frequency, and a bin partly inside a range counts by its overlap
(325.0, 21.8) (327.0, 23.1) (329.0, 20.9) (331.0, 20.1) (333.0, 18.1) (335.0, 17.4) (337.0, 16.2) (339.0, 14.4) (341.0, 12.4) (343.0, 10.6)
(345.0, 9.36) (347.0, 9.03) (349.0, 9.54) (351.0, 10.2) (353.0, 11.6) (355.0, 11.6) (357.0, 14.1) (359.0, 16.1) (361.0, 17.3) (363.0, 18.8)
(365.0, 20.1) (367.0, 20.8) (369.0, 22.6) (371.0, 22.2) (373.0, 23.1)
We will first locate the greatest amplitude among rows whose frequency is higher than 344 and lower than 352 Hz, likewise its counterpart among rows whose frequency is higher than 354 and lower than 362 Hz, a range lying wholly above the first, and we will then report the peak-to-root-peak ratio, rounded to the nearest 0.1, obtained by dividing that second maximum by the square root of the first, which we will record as 5.4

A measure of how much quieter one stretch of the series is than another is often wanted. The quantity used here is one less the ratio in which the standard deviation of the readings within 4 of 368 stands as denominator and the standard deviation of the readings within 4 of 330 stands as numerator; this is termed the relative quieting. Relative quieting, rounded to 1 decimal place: -0.8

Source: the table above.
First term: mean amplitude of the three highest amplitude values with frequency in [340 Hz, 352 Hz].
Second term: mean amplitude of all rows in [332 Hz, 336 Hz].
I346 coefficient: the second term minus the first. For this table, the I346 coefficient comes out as 6.7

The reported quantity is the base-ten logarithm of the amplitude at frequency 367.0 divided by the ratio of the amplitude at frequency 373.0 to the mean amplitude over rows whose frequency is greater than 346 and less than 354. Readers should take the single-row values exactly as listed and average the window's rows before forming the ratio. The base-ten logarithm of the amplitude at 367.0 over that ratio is 0.96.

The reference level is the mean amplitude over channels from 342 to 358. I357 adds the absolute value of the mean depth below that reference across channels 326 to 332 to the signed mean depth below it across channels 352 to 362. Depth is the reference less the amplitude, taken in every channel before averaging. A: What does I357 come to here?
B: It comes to 7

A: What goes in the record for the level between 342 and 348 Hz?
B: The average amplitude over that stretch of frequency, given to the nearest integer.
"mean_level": 10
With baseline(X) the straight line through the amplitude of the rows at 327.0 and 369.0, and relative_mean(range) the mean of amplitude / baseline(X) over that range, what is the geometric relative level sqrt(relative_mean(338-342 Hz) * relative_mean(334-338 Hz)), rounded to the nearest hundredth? 0.65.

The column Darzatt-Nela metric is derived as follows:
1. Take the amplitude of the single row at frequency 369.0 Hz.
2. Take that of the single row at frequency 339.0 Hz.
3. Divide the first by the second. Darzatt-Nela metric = 1.57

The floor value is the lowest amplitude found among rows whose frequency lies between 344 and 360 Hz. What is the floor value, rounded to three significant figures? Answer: 9.03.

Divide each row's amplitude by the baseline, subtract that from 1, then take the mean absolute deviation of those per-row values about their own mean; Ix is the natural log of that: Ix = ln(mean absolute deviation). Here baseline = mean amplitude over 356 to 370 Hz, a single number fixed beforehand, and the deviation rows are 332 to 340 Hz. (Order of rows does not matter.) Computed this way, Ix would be -2.72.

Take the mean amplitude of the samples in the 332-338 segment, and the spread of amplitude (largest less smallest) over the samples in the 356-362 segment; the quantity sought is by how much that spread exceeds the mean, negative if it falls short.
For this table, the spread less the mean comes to -14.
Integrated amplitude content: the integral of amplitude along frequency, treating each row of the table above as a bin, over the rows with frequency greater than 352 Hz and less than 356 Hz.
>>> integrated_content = 46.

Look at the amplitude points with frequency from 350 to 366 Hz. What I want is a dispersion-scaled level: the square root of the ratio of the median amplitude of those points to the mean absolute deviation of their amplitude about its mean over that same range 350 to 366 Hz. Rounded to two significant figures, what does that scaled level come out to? 2.2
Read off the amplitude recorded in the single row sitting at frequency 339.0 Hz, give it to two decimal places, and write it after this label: 14.40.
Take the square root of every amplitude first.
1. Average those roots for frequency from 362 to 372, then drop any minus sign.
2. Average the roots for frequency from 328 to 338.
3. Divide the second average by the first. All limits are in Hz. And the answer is 0.9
